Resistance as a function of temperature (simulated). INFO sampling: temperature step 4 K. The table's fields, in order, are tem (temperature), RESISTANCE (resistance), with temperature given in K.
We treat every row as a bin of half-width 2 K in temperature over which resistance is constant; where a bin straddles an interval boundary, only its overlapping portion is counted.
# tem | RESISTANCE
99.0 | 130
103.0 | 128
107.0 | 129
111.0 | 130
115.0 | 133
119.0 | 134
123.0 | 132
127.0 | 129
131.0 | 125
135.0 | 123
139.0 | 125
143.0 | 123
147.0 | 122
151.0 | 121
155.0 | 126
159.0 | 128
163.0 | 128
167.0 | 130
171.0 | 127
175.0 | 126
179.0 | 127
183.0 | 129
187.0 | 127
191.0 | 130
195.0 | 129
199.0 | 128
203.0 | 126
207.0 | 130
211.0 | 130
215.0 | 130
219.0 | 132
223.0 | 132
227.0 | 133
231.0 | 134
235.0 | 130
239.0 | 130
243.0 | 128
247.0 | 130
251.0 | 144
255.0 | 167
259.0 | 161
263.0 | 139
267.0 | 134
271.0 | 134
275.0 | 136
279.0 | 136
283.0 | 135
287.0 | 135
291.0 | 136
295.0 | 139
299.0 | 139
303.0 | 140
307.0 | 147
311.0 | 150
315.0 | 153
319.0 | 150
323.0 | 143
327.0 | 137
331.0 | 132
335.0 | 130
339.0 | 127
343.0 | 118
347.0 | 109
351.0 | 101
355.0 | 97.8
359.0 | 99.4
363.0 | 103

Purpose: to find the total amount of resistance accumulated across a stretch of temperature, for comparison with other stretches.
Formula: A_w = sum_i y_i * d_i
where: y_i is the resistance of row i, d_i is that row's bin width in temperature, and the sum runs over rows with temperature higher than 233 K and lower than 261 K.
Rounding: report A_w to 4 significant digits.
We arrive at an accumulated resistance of 3960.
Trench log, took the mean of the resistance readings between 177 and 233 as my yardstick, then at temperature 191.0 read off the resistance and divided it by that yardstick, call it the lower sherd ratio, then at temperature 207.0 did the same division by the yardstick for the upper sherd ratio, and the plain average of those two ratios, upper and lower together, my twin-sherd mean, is 1.00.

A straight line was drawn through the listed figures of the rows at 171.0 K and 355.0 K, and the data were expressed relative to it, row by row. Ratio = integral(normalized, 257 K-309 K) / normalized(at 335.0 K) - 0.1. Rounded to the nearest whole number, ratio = 51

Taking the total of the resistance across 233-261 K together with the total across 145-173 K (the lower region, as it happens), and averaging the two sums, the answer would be 936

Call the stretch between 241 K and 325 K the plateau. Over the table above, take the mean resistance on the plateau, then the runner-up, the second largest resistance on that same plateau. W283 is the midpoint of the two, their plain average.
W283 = 151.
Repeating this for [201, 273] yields 148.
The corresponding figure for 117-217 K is 130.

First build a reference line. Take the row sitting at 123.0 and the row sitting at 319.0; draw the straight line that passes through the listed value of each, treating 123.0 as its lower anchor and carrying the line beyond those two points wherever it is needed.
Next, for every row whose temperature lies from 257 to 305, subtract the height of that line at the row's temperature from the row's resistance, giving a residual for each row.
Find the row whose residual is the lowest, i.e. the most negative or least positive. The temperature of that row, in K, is 287.0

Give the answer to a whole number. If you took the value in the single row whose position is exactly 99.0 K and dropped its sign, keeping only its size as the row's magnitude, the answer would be 130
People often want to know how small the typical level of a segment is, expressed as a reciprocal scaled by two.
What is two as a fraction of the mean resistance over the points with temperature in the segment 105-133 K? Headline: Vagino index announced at 0.0154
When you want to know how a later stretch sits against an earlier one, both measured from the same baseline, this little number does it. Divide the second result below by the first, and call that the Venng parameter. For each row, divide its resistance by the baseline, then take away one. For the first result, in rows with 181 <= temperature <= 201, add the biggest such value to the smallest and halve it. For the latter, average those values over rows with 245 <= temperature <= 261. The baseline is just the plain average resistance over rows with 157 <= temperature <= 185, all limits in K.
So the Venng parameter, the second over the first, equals 35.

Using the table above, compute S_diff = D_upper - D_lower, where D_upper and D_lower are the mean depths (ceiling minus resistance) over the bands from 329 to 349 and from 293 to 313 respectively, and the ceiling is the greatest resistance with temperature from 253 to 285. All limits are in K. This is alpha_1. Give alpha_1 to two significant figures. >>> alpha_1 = 20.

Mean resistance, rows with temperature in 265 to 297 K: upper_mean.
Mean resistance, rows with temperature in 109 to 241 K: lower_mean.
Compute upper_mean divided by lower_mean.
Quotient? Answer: 1.06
